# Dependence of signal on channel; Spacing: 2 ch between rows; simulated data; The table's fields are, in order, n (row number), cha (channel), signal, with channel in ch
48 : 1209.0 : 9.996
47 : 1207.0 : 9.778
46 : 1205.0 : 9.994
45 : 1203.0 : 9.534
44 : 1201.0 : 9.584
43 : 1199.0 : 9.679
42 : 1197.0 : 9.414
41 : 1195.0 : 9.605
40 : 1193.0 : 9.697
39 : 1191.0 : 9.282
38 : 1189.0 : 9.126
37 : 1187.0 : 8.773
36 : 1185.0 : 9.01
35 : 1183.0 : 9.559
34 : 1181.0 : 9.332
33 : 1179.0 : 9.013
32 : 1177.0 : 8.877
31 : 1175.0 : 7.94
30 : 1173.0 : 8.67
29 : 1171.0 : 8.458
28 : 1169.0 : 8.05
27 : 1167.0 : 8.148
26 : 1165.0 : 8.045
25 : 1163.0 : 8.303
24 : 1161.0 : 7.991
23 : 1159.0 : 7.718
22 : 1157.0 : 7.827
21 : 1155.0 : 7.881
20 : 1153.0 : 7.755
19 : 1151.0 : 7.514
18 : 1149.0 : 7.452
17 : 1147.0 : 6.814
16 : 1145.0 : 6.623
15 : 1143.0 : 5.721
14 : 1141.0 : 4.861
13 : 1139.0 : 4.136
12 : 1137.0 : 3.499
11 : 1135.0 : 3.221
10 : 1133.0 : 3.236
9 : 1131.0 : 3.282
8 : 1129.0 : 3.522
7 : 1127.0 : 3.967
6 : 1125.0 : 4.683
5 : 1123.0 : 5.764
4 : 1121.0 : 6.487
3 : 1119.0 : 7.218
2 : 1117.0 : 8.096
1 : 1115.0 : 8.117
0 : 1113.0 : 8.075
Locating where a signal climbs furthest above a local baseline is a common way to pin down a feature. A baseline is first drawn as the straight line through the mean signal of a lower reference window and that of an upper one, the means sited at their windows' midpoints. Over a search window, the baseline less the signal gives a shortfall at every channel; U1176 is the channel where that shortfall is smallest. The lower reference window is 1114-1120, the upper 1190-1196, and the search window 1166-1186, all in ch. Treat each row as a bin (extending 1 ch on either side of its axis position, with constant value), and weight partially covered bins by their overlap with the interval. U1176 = 1183.0 ch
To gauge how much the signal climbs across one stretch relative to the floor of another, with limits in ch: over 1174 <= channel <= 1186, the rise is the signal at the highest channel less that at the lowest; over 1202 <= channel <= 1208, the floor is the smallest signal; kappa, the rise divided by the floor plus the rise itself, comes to 1.2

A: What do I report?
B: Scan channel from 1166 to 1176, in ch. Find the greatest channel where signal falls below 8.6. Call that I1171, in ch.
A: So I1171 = 1175.0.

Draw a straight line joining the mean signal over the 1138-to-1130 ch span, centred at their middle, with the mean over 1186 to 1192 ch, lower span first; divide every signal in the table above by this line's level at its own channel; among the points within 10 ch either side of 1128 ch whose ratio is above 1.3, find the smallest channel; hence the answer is 1119.0 ch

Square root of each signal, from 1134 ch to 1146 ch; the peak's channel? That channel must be 1145.0 ch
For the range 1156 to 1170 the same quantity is 1163.0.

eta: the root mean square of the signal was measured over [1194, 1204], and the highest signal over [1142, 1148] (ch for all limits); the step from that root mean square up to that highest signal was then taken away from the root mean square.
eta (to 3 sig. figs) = 12.3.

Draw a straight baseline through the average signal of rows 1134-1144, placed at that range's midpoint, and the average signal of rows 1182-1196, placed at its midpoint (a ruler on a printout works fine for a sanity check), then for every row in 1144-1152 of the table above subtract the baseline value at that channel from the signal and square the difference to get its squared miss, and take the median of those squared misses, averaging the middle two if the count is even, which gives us 3.6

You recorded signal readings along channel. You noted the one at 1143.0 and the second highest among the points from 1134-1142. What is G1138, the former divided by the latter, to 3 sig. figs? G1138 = 1.38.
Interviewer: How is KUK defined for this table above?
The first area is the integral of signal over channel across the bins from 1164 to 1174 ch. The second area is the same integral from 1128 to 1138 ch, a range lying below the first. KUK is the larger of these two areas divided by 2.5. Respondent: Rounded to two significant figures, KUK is 33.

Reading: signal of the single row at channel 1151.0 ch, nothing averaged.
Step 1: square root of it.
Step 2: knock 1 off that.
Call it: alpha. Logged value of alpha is 1.74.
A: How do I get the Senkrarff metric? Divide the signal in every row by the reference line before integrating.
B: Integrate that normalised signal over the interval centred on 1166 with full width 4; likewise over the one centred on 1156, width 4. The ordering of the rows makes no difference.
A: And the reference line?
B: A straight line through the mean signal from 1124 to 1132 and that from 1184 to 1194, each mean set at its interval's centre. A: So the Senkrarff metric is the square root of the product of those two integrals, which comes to 4.7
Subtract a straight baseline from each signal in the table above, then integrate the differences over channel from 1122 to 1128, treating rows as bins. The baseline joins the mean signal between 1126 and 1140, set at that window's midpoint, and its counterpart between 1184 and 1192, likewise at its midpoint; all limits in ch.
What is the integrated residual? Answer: 12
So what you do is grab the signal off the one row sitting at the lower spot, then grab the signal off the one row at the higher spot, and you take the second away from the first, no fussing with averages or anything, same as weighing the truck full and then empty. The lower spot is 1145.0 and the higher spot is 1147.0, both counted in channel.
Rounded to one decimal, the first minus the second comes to -0.2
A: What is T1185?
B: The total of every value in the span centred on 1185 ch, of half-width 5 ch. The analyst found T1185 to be 46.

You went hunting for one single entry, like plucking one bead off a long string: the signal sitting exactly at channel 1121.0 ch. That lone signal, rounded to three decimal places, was 6.487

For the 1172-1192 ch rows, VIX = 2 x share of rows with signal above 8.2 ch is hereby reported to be 1.8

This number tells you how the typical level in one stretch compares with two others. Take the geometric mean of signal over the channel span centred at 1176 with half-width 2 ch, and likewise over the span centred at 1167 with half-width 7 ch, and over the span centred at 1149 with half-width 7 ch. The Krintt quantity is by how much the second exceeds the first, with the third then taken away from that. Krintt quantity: -7.2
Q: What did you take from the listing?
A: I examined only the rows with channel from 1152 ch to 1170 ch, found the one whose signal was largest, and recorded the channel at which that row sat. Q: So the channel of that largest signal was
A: 1163.0 ch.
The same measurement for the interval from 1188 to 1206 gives 1205.0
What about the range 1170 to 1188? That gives 1183.0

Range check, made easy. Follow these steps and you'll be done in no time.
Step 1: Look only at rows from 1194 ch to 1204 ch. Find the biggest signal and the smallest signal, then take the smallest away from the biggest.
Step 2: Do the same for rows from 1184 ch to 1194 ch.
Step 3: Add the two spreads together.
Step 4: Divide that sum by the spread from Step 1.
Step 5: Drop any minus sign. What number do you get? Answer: 4.5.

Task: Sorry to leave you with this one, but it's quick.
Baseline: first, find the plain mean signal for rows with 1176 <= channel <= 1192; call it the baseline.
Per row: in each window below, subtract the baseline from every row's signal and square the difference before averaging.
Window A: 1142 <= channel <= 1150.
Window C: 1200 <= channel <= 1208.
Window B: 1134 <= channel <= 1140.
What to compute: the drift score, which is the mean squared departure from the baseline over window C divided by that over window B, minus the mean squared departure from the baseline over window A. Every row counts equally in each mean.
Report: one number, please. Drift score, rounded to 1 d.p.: -6.5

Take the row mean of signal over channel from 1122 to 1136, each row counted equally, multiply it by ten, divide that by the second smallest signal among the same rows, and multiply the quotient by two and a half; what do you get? 30.54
